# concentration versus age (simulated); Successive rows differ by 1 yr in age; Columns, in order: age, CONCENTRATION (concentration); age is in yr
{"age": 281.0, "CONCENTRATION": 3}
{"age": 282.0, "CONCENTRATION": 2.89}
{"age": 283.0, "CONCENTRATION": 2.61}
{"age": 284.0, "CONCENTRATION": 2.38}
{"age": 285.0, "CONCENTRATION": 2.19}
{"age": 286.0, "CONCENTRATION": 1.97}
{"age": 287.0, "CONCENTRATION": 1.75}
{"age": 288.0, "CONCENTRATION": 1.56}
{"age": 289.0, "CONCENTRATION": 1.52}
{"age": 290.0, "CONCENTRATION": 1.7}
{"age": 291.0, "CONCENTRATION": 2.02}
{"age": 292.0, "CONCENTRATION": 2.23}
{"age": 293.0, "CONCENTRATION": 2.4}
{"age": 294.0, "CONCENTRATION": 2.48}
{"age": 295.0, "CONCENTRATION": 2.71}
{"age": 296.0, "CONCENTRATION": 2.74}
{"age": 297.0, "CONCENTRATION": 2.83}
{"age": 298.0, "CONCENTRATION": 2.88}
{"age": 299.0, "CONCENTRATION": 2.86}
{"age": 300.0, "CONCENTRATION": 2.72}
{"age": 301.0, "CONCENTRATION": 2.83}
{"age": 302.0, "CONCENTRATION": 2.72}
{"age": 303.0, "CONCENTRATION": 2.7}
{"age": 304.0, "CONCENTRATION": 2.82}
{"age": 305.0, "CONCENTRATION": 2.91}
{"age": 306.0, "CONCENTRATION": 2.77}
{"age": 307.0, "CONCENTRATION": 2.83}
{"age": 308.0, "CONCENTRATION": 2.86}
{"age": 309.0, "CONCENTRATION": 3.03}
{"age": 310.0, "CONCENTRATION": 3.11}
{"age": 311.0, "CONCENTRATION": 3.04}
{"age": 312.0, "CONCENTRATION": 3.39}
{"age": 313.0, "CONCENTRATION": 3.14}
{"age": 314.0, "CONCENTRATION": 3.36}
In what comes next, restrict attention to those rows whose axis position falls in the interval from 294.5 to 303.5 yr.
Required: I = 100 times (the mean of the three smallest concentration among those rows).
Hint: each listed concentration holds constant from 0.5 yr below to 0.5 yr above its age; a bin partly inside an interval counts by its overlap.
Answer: 271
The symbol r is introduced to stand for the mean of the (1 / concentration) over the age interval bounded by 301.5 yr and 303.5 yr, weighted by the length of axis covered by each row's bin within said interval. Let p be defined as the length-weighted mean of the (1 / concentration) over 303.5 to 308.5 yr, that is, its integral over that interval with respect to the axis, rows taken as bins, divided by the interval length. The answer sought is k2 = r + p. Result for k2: 0.72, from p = 0.35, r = 0.369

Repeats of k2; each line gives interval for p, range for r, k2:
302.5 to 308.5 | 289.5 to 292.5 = 0.87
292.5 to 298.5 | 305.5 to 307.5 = 0.73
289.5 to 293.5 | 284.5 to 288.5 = 1.03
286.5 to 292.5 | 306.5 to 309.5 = 0.91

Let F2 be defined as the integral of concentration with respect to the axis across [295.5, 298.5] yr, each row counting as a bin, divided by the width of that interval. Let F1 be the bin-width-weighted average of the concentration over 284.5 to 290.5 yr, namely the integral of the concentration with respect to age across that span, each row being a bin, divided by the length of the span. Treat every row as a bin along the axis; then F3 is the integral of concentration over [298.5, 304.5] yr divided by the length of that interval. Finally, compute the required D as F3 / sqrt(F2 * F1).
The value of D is 1.24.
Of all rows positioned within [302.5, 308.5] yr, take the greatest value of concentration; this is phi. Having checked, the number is 2.91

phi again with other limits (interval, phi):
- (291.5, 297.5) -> 2.83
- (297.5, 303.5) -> 2.88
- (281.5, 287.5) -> 2.89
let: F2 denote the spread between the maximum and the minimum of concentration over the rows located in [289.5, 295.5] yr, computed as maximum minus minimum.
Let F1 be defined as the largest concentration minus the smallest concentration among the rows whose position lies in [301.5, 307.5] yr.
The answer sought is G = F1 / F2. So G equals 0.2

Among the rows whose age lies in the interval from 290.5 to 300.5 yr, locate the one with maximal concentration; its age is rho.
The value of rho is 298.0 yr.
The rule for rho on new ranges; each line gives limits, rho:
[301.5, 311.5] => 310.0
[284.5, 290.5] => 285.0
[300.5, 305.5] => 305.0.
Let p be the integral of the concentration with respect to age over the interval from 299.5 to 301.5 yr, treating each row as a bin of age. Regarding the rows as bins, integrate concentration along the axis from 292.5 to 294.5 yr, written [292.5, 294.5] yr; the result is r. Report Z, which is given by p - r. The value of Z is 0.7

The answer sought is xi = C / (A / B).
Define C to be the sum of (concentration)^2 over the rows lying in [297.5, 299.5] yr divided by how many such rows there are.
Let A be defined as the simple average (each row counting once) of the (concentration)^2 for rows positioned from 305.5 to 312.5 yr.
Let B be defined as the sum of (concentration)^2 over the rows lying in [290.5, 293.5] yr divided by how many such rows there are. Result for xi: 4.5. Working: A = 9.1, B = 4.9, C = 8.2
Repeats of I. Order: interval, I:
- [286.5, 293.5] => 159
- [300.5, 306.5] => 273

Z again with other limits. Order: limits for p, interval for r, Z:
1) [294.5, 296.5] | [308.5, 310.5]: -0.7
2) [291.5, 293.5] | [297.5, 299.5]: -1.1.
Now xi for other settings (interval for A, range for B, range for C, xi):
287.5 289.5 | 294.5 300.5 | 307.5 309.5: 28.5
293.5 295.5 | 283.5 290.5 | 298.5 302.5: 4.1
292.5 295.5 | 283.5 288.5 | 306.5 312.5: 5.7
